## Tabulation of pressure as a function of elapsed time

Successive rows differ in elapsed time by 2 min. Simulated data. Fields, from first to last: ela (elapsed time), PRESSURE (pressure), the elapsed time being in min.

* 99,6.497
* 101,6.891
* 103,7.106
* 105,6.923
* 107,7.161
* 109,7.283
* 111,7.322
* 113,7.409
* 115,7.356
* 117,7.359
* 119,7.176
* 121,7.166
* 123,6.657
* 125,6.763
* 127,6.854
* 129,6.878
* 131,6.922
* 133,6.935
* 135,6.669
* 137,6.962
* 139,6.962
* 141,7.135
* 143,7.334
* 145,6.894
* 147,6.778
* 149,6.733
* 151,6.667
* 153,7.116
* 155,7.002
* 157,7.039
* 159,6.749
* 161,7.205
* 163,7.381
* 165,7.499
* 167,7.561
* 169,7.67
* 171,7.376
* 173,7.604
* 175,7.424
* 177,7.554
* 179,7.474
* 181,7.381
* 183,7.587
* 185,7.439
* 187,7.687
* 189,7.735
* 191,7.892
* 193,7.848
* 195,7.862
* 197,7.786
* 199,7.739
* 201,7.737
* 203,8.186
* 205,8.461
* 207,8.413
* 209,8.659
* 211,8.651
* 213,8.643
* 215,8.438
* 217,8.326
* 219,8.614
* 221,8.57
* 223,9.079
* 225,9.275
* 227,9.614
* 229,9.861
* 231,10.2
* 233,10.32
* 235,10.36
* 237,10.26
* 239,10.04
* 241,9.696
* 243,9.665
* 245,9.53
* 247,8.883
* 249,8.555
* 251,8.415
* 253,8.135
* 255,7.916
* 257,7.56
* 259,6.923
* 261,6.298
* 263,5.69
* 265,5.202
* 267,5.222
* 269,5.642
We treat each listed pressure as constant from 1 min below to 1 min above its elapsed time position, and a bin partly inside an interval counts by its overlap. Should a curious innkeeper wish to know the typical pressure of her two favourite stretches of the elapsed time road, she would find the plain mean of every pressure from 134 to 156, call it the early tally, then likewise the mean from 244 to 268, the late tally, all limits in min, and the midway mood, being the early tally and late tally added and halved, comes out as 7.1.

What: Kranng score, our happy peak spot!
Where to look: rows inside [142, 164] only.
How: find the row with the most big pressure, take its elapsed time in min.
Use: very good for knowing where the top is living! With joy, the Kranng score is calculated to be 163 min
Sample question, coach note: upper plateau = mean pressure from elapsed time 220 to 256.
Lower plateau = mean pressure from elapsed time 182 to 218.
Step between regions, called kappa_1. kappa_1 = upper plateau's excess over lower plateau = 1.3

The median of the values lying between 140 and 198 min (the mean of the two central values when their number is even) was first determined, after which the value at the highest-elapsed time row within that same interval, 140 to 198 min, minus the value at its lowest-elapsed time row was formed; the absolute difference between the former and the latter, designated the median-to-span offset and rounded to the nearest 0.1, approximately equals 6.8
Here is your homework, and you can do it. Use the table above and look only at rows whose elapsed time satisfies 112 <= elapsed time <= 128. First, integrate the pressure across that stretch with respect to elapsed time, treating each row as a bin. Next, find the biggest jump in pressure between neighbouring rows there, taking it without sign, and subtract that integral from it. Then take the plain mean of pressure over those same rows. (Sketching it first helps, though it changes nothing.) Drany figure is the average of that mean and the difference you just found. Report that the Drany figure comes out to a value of -53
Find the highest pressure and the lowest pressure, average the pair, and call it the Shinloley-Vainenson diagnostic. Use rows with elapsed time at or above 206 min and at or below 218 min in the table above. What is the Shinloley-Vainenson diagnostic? 8.5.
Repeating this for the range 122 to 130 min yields 6.8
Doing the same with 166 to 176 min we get 7.5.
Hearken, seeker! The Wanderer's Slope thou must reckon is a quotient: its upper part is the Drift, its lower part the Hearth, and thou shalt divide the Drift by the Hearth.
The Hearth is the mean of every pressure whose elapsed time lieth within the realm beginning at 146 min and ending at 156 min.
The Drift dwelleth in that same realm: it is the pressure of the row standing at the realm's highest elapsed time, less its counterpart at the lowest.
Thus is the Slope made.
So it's 0.03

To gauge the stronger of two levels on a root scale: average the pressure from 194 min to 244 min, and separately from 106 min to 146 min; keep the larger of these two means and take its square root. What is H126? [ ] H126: 3.00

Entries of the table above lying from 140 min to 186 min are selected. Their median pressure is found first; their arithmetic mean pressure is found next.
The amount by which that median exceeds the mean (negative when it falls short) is 0.13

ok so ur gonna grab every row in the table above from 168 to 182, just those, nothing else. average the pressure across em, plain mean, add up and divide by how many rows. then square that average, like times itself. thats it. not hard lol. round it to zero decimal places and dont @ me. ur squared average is 56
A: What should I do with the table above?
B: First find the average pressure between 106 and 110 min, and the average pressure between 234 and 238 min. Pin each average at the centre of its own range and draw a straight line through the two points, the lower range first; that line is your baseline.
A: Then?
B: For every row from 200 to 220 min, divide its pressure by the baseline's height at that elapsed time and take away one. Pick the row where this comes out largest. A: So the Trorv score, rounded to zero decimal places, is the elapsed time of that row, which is 209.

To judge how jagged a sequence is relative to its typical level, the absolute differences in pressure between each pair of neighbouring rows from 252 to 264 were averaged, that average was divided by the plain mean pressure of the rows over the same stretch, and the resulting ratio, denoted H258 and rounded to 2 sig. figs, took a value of 0.069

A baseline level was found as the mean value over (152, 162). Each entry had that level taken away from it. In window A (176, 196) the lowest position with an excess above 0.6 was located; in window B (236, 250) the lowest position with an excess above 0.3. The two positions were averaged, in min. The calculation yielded 212 min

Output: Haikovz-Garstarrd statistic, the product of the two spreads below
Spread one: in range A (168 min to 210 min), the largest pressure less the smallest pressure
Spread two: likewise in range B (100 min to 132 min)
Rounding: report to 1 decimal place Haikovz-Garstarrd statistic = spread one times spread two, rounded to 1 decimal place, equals 1.0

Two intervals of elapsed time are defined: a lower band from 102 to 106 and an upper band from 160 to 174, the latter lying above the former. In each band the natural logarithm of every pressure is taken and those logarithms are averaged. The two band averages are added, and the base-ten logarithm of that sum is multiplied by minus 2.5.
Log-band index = -1.49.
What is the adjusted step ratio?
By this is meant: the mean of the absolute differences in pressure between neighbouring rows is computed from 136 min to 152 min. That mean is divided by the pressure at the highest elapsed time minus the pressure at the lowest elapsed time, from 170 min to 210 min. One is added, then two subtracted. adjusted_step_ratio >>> -0.884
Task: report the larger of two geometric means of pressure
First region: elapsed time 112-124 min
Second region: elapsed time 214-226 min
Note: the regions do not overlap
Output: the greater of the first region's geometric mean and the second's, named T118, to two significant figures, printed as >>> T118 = 8.7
